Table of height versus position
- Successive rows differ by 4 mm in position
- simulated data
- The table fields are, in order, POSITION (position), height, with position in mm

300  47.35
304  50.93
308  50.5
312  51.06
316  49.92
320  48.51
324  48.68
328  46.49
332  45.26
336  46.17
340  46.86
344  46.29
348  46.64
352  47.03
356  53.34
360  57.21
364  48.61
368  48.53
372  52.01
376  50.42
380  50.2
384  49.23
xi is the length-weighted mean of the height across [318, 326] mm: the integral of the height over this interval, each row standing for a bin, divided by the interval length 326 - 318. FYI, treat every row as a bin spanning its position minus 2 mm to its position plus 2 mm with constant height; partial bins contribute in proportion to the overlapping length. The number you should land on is 49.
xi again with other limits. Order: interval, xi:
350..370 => 51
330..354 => 46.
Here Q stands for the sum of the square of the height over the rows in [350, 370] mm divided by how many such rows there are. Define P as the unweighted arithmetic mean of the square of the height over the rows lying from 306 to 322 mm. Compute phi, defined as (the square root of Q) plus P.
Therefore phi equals 2552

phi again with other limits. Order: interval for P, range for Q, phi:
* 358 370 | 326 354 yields 2710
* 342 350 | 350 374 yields 2210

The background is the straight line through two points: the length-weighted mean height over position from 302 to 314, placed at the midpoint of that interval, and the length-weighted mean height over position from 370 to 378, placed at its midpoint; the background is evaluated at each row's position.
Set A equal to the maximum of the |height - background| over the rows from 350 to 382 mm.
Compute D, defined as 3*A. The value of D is 18.2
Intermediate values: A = 6.1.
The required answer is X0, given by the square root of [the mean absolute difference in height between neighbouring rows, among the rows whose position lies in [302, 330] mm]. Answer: 1.0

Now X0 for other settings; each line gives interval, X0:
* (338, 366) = 1.8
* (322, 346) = 1.1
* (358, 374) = 2.0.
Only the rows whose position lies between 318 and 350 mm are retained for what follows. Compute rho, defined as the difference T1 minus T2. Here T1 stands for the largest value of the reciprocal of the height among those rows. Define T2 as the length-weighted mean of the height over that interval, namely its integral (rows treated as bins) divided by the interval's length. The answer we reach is -46.8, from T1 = 0.0221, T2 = 46.9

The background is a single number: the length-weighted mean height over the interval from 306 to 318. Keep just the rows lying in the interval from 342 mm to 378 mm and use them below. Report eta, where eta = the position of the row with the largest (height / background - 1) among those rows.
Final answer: 360 mm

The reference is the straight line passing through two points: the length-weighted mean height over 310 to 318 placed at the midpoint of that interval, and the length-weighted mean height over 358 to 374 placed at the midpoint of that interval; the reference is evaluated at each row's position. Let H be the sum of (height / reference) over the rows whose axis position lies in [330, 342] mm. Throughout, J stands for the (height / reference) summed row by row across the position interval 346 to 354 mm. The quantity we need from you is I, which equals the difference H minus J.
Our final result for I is 0.9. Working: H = 2.7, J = 1.8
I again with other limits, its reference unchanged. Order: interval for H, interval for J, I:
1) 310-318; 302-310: 0.0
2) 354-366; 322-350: -3.3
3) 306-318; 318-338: -1.6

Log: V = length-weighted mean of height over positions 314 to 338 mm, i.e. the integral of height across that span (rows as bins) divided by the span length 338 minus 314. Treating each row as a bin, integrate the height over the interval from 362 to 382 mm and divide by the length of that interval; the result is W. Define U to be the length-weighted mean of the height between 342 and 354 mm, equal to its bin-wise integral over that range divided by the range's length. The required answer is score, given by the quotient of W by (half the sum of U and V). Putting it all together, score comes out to 1.06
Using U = 46.7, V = 48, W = 50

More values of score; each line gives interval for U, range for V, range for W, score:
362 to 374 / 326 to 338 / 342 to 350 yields 0.97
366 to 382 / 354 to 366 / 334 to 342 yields 0.90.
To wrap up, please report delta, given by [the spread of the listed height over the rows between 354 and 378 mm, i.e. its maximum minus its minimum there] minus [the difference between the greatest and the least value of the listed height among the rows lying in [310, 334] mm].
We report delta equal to 2.9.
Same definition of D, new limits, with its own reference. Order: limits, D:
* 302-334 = 17.1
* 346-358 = 13.3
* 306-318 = 2.9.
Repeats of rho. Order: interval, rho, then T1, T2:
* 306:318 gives -50.5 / 0.0200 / 50.5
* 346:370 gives -50.2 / 0.0214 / 50.2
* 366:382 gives -50.3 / 0.0206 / 50.3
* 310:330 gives -48.9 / 0.0215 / 48.9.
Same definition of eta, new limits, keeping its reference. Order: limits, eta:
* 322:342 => 324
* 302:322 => 312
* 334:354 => 352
